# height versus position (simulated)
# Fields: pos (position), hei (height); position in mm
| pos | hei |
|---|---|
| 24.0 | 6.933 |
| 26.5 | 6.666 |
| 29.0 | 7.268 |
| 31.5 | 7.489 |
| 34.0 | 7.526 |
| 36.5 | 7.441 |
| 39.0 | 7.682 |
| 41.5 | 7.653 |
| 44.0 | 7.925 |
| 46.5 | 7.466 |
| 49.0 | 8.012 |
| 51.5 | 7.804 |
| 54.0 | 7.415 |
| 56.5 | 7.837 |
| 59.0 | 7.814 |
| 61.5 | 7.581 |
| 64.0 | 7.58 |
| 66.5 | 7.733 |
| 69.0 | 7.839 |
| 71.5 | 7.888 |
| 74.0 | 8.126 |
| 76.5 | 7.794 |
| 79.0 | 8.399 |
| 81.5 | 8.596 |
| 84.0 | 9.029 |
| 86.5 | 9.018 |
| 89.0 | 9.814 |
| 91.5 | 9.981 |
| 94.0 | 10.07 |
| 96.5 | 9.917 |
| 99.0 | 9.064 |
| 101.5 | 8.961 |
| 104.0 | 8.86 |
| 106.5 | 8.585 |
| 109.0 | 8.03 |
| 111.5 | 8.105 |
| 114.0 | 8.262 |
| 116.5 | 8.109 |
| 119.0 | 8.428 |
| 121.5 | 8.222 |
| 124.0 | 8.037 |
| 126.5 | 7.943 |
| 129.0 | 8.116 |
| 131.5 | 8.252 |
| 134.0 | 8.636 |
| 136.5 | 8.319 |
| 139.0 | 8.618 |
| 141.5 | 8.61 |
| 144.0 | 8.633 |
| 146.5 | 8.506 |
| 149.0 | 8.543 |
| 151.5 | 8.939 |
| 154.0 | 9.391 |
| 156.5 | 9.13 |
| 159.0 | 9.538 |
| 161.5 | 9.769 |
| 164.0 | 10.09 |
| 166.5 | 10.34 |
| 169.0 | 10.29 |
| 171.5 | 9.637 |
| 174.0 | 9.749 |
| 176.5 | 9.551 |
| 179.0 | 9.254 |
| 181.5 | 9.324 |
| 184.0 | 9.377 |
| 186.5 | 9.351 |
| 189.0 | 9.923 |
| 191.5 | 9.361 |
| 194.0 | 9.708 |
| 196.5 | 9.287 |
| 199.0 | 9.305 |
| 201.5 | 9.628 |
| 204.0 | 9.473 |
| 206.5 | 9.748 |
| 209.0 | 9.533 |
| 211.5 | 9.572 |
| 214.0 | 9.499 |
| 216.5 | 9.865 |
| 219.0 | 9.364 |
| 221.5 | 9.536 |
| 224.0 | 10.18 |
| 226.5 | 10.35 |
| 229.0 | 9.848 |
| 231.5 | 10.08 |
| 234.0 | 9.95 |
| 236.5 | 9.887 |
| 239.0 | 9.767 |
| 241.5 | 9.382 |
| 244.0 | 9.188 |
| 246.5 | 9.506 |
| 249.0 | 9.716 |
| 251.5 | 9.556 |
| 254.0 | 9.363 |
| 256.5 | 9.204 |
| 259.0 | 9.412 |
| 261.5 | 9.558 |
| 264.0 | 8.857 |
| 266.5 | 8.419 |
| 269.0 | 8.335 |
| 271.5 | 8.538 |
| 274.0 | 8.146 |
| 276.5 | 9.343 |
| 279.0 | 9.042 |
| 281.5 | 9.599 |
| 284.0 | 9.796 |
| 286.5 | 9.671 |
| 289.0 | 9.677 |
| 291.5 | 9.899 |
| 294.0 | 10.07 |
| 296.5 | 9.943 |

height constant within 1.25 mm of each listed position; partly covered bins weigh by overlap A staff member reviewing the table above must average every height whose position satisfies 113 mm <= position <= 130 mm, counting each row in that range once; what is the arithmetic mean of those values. 8.2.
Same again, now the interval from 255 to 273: 8.9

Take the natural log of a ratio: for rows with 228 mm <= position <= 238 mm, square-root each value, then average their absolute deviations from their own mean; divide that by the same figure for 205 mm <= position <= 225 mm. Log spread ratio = -1.0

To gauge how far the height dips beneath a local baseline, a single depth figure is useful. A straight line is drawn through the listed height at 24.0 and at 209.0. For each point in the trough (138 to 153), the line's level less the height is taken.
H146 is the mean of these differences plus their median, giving 0.0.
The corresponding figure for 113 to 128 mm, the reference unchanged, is 0.2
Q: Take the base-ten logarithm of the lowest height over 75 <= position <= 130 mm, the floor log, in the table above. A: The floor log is 0.892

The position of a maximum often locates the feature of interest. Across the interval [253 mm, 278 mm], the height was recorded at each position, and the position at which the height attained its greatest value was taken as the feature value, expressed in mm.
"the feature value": 261.5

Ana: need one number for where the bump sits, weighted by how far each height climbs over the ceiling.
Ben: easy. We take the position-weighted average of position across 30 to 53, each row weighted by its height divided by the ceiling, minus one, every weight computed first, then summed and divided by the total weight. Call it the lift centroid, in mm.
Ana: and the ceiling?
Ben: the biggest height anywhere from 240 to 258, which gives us 41.1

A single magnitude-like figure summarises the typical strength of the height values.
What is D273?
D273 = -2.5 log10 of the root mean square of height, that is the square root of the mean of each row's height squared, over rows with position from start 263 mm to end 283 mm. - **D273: -2.36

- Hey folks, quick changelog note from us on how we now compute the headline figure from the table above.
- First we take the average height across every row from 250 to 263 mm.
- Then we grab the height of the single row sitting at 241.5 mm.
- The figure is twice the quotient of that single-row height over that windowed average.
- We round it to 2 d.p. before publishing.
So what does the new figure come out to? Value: 1.99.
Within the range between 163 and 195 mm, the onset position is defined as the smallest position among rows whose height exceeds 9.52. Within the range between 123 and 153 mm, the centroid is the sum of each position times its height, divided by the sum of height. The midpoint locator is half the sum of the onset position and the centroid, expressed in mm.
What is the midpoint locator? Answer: 151.0 mm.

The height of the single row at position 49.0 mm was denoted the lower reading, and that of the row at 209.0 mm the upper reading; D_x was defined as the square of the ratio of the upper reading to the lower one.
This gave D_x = 1.42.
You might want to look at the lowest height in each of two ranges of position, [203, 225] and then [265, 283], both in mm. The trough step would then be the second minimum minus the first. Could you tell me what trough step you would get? -1.2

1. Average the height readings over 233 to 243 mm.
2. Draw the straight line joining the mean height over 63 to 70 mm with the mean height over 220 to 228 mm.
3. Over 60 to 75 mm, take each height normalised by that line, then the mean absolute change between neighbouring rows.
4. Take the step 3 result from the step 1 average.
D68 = 9.7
